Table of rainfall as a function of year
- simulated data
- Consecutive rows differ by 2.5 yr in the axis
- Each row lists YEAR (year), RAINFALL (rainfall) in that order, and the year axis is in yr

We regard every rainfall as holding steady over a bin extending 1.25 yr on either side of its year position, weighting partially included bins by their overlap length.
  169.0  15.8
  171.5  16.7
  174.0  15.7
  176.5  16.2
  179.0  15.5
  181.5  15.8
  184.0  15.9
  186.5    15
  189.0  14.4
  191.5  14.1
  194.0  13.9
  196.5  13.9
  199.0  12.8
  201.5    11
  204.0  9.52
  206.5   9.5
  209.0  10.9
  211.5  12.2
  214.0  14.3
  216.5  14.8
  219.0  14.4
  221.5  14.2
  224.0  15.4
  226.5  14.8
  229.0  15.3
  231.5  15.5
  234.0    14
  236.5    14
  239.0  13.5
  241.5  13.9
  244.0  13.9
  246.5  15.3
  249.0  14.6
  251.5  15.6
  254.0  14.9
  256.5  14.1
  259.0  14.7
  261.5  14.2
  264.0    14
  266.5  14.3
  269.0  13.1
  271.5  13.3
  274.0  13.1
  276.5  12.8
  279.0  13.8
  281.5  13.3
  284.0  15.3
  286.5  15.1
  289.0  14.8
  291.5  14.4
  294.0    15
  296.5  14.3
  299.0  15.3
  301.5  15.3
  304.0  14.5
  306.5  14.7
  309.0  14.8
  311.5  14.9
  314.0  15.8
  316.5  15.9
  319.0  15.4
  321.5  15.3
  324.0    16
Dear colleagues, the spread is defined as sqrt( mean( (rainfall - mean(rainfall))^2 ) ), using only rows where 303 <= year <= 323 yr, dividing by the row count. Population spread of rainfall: 0.48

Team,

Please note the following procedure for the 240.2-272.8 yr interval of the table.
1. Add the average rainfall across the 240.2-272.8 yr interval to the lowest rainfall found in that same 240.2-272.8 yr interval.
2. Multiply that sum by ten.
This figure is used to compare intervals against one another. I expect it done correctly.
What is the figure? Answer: 274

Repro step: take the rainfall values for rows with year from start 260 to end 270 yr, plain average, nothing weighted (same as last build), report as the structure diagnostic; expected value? 13.9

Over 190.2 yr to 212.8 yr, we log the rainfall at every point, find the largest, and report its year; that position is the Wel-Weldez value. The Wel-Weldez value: 191.5 yr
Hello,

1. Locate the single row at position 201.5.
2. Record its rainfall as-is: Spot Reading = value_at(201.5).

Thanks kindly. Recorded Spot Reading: 11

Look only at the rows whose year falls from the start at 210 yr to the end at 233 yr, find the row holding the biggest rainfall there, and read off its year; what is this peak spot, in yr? 231.5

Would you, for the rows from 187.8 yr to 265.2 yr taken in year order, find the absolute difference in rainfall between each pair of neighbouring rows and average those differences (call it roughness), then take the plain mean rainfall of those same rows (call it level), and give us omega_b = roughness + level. 14.51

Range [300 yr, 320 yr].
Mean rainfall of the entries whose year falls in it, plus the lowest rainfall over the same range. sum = 29.7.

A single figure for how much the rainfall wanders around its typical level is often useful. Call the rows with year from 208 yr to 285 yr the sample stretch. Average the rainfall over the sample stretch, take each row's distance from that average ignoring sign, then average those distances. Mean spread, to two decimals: 0.76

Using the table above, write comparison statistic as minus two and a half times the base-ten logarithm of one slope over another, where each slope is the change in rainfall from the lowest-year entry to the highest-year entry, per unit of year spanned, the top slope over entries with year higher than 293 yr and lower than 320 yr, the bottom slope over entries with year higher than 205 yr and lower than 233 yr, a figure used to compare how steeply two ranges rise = 2.9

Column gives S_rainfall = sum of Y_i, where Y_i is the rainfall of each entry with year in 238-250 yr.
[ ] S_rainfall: 71.2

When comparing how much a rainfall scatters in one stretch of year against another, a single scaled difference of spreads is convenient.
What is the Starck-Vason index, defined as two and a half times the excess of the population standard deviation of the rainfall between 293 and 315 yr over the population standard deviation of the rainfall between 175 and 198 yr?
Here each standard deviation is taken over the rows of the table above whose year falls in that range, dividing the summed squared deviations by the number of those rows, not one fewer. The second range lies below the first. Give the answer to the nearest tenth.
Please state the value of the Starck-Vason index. -1.1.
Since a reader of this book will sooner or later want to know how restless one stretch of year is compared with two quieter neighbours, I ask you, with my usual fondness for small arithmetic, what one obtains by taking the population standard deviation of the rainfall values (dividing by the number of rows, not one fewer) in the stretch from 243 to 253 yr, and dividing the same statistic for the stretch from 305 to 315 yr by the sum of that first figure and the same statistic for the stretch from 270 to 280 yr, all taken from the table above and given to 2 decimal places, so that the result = 0.43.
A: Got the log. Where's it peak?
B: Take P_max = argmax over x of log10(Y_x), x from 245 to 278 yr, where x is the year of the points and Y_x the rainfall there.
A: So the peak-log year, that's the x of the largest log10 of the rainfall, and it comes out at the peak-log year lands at 251.5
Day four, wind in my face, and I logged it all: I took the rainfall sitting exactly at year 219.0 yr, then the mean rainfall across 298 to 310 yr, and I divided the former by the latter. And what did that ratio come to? 0.97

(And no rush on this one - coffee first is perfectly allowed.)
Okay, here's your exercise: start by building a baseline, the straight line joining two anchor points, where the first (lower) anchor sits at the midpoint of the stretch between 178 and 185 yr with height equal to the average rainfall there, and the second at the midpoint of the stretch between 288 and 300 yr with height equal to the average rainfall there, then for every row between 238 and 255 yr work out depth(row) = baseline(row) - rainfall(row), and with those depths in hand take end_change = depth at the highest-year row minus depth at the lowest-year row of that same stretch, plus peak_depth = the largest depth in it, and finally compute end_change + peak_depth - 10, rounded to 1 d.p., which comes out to -9.8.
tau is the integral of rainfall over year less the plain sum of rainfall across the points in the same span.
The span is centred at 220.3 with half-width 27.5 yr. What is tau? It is 446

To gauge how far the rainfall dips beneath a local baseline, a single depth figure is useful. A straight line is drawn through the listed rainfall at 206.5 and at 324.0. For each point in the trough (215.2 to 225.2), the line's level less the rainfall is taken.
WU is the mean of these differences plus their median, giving -9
